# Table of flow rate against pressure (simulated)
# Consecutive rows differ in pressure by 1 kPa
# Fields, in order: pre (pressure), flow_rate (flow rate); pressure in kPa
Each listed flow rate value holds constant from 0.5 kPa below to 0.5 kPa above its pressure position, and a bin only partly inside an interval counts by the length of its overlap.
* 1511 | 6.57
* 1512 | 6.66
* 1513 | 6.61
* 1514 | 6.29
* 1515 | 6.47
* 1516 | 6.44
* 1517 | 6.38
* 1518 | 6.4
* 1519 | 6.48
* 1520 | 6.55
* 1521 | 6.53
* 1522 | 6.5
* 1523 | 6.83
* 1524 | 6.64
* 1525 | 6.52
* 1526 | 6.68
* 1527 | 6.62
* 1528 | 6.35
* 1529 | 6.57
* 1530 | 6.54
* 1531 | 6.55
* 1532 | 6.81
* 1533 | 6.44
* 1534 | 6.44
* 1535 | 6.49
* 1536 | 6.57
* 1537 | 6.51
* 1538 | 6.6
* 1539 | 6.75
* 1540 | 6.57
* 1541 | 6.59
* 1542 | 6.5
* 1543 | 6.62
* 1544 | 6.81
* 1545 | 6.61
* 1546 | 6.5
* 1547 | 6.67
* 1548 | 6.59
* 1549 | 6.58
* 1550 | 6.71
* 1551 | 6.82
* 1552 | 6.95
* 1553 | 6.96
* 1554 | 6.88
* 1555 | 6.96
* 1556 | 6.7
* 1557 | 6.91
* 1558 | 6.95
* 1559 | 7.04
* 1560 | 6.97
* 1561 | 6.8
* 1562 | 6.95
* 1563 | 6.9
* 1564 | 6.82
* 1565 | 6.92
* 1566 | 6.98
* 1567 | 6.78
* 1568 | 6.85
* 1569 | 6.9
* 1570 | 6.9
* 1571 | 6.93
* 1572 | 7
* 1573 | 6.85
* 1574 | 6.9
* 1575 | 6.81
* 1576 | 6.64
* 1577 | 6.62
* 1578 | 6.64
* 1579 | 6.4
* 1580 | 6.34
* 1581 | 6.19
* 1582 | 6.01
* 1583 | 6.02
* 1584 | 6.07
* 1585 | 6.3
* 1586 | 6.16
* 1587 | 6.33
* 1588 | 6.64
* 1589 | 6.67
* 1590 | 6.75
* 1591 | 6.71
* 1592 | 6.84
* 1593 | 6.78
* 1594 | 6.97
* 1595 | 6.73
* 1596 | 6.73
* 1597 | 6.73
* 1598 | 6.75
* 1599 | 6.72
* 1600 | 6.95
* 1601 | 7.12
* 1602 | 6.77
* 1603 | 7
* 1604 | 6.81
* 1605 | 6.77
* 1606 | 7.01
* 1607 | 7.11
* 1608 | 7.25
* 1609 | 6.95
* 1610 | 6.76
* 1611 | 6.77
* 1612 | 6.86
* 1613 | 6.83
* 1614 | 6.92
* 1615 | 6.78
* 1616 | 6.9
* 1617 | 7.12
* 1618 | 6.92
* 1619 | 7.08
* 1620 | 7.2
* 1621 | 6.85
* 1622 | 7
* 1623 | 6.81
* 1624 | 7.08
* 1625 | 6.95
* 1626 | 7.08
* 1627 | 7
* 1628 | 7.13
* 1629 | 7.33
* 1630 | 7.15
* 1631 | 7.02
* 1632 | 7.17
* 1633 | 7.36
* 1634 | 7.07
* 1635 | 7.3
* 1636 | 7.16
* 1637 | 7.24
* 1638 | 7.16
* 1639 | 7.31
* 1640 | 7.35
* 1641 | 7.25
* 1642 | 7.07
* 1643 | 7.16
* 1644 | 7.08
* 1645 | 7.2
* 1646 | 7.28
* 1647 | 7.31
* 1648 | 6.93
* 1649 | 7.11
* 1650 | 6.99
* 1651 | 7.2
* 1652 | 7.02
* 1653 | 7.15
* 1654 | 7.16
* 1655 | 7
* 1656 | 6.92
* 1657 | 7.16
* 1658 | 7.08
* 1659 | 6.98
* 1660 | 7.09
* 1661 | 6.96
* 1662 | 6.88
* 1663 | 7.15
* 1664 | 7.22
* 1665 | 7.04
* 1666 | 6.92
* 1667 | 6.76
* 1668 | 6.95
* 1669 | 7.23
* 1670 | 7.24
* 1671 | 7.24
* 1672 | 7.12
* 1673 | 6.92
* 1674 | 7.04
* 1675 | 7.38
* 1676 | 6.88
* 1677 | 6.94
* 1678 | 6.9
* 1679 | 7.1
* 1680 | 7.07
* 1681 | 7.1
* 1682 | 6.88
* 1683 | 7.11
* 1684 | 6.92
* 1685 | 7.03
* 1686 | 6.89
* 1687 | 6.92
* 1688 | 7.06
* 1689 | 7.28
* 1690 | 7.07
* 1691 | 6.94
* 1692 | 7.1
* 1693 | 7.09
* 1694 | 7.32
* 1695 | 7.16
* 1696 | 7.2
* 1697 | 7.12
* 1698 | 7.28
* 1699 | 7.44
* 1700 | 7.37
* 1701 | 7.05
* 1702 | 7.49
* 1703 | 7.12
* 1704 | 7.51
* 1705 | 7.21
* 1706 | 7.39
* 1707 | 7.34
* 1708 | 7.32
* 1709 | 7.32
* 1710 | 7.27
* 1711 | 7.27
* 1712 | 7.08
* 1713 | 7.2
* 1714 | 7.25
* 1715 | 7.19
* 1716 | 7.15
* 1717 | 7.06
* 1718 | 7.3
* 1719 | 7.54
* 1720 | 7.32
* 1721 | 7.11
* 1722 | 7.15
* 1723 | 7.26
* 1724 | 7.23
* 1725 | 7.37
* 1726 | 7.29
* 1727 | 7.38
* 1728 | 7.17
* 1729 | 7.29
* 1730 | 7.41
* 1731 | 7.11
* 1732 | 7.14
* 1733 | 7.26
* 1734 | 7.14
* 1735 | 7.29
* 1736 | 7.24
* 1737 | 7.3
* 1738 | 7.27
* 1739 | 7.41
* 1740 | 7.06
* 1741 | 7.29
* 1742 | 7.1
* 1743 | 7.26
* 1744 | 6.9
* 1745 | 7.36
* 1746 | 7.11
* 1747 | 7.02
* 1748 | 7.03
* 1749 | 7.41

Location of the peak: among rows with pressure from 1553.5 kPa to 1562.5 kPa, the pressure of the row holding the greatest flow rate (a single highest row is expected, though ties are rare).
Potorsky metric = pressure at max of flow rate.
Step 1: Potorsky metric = 1559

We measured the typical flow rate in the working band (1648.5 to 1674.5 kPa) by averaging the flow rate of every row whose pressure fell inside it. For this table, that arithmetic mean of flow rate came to 7.06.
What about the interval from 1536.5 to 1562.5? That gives 6.75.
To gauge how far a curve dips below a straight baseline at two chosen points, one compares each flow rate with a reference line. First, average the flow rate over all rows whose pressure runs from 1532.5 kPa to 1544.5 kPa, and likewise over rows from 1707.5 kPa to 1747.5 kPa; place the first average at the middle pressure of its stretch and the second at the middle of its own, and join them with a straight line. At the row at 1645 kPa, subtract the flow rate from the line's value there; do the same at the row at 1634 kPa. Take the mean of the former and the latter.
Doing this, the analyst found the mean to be -0.210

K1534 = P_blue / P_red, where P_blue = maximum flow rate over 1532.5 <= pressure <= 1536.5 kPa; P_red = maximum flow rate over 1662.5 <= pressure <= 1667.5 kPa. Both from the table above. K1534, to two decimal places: 0.91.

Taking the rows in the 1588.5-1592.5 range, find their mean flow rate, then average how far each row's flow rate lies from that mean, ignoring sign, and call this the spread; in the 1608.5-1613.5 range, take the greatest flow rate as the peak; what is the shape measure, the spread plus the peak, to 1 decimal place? 7.0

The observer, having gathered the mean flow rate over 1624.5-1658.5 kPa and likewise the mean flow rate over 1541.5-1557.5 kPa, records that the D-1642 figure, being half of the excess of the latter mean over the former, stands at -0.20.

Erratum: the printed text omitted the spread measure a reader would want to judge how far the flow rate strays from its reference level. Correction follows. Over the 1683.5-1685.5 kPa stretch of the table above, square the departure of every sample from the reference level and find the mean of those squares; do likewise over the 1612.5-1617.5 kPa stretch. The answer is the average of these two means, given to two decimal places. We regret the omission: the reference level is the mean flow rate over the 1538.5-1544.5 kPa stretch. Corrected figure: 0.10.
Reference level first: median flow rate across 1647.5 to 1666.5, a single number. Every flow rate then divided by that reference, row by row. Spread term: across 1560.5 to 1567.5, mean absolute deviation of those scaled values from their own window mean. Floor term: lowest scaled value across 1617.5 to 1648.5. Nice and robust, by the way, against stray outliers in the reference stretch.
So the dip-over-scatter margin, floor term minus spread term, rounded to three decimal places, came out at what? 0.958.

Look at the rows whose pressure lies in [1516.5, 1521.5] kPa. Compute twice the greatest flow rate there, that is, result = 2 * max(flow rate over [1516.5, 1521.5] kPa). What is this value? 13.1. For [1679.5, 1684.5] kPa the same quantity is 14.2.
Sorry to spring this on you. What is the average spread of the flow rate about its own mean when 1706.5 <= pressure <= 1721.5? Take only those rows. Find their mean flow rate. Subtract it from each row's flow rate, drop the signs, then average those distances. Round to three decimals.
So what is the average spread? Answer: 0.093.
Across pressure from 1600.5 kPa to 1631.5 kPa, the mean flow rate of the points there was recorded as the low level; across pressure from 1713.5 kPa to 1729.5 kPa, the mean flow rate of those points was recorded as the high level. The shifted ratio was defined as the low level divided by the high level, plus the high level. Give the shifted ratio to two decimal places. 8.22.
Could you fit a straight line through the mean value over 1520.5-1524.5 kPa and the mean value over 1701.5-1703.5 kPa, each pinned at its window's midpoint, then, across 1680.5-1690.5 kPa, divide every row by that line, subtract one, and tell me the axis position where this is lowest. 1686 kPa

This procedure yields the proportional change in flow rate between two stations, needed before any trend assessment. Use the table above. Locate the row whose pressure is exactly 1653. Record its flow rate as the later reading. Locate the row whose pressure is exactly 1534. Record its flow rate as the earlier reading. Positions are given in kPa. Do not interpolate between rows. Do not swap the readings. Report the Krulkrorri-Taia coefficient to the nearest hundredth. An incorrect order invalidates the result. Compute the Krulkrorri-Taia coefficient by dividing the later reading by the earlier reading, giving 1.11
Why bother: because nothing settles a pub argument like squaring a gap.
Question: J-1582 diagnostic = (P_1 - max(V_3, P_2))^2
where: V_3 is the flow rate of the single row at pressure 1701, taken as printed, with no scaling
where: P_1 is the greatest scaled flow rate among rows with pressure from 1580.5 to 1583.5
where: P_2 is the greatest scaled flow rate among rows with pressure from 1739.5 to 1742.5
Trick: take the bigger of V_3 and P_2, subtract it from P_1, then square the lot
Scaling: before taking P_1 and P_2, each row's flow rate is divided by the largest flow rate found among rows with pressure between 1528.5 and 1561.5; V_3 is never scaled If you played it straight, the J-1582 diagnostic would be 38.1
